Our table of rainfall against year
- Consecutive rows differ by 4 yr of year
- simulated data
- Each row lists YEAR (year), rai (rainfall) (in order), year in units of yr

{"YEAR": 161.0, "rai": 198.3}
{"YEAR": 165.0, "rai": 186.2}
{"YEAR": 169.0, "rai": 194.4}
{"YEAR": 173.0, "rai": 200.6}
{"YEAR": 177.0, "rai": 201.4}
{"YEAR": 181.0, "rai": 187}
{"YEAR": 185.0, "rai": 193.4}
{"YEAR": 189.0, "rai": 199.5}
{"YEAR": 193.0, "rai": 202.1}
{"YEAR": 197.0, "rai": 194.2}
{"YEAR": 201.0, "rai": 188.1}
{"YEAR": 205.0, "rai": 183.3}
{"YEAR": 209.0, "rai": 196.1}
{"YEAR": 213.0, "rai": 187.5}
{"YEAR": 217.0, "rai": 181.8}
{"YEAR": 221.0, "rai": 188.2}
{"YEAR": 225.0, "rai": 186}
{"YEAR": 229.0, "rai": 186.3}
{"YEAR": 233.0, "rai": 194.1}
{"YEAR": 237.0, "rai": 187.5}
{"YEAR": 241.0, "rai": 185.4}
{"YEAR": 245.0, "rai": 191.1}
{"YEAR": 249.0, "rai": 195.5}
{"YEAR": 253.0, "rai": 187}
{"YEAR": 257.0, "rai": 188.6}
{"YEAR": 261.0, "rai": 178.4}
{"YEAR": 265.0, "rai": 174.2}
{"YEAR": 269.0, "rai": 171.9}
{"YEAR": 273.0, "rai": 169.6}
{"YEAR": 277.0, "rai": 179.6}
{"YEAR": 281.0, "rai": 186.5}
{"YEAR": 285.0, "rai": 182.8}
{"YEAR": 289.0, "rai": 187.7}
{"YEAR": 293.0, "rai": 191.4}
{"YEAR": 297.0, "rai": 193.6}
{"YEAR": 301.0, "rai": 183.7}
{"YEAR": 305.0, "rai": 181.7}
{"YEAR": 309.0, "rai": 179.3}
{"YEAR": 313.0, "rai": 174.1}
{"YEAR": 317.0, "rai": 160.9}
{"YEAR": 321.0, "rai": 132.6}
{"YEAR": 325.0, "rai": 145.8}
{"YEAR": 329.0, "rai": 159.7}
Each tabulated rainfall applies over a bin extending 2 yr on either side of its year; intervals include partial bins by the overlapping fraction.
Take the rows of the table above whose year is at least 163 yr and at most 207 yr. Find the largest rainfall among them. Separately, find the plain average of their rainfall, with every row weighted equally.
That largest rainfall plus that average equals 396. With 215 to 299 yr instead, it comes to 381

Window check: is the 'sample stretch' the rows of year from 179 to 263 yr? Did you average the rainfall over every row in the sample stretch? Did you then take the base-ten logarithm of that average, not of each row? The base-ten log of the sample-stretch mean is 2.28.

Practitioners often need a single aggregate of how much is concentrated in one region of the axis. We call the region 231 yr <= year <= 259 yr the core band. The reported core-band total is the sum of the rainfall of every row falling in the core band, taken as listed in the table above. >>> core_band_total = 1329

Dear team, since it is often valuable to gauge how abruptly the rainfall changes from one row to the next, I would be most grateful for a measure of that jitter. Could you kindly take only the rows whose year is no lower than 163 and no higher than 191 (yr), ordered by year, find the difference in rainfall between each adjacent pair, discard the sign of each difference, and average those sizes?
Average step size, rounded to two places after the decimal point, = 7.02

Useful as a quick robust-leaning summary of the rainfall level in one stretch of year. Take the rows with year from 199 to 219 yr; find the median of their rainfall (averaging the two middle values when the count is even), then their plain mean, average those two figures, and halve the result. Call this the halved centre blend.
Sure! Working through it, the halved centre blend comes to 94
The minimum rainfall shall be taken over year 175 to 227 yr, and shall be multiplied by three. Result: 545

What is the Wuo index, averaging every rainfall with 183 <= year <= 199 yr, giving 197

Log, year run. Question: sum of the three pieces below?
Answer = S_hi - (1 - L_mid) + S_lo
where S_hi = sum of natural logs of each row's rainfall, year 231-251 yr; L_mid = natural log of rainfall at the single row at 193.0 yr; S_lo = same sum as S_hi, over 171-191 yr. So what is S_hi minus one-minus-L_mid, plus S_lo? 57.0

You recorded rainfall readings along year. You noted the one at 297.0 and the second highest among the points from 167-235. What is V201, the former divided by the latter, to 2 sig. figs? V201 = 0.96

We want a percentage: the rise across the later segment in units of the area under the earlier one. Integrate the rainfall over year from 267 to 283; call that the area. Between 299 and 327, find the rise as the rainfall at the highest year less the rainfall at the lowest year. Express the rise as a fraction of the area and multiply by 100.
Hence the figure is -1.3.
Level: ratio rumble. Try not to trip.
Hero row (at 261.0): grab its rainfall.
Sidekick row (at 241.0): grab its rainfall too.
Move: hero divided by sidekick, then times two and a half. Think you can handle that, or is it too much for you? 2.41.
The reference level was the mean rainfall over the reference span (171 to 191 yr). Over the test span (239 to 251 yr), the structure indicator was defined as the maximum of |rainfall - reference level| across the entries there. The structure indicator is 11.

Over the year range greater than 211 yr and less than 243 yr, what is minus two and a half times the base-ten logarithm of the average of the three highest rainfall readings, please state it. -5.70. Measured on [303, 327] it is -5.63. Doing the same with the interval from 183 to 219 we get -5.75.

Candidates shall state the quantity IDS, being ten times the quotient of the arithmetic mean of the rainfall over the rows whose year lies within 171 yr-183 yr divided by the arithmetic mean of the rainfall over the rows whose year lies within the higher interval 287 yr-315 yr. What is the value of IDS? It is 10.6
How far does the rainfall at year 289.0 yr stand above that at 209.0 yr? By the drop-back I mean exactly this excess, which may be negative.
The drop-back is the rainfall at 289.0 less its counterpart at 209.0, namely -8.4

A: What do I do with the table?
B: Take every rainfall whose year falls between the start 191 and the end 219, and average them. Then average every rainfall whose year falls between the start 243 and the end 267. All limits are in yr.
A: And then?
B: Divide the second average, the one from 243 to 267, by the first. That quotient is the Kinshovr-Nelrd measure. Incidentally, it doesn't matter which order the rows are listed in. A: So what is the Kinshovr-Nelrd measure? 0.98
